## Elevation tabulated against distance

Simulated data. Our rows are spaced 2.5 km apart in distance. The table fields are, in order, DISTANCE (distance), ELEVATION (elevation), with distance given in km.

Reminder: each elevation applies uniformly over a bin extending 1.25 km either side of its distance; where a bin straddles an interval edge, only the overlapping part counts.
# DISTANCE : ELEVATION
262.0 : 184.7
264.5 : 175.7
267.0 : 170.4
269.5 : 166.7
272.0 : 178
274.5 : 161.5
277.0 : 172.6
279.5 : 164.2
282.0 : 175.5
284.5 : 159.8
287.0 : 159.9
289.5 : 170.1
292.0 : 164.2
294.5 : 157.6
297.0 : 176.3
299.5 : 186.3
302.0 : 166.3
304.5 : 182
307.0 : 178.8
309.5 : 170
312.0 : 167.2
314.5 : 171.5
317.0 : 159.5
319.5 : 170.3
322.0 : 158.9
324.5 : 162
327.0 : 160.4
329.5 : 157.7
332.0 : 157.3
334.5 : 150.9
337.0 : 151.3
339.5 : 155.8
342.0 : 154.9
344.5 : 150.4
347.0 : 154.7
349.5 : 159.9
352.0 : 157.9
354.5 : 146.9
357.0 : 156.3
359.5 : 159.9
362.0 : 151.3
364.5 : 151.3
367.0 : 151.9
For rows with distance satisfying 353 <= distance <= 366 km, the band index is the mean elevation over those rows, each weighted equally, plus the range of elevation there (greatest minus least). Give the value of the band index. 166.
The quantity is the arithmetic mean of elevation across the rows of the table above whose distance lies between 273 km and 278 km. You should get 167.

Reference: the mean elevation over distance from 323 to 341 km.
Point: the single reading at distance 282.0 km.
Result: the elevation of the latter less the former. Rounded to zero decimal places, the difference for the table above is 19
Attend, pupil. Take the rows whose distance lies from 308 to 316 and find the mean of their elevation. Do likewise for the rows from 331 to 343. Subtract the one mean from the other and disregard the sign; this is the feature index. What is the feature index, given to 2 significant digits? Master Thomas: 16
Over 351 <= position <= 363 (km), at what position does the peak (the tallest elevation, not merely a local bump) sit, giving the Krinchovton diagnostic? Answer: 359.5 km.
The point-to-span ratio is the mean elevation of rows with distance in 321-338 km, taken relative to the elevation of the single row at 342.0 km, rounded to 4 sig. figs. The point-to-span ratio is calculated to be 1.013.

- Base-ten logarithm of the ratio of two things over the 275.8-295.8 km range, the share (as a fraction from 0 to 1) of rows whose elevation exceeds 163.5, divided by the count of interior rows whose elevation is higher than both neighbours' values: -0.51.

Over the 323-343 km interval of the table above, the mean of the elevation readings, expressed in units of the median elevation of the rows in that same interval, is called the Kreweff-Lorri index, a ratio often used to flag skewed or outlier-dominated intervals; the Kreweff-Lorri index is 1.00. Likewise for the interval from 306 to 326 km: 0.99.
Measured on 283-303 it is 1.01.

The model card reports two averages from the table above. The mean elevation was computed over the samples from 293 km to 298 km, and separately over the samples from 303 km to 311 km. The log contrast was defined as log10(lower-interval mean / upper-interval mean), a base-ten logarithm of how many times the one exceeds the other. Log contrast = -0.03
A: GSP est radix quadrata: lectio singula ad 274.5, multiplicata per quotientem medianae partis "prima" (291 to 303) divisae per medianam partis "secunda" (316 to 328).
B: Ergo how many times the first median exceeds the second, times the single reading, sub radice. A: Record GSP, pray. 12.9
